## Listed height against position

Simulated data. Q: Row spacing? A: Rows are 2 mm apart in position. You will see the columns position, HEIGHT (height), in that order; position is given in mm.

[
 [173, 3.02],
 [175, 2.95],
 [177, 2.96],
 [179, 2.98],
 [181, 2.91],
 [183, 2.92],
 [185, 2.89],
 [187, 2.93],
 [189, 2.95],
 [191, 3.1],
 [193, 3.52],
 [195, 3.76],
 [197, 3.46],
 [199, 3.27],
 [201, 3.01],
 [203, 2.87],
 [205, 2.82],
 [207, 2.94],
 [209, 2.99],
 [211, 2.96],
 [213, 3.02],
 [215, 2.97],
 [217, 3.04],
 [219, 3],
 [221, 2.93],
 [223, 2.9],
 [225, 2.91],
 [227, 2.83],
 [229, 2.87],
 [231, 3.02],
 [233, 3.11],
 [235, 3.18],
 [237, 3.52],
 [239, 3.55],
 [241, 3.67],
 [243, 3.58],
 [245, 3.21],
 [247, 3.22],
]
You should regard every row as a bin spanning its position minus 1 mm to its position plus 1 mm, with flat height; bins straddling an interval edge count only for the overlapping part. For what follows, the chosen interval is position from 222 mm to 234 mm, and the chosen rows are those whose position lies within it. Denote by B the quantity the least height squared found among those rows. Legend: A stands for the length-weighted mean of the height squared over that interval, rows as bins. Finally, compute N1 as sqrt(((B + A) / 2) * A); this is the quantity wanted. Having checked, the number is 8.5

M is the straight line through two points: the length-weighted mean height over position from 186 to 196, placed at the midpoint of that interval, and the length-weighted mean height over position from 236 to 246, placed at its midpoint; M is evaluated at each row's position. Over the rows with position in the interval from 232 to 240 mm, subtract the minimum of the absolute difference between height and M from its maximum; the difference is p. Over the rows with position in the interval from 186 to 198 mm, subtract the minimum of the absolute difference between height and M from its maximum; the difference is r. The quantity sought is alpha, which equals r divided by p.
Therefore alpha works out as 1.0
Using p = 0.32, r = 0.34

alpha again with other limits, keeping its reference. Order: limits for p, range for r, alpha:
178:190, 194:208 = 4.0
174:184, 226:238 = 7.1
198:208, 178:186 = 0.3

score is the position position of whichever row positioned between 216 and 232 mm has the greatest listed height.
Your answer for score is 217 mm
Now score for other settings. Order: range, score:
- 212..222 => 217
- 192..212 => 195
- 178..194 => 193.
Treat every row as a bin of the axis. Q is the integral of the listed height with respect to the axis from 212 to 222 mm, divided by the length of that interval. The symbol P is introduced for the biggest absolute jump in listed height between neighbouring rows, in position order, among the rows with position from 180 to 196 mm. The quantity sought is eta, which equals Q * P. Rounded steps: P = 0.42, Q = 3.0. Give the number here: 1.3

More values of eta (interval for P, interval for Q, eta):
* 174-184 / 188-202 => 0.2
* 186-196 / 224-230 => 1.2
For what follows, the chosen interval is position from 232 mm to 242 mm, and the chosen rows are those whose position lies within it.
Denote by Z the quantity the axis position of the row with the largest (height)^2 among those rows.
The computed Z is 241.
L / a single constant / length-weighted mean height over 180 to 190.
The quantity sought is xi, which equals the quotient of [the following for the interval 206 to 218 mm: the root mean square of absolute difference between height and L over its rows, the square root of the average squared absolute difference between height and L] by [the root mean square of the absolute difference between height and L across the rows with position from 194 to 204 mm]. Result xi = 0.2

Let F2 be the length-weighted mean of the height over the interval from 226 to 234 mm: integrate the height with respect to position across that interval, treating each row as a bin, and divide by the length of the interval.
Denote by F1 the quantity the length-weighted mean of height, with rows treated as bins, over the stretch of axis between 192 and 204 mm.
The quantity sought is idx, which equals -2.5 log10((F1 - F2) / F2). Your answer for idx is 2.3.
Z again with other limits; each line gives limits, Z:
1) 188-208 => 195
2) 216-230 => 217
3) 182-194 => 193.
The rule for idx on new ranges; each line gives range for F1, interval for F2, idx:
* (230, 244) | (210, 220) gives 2.2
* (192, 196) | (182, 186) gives 1.5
